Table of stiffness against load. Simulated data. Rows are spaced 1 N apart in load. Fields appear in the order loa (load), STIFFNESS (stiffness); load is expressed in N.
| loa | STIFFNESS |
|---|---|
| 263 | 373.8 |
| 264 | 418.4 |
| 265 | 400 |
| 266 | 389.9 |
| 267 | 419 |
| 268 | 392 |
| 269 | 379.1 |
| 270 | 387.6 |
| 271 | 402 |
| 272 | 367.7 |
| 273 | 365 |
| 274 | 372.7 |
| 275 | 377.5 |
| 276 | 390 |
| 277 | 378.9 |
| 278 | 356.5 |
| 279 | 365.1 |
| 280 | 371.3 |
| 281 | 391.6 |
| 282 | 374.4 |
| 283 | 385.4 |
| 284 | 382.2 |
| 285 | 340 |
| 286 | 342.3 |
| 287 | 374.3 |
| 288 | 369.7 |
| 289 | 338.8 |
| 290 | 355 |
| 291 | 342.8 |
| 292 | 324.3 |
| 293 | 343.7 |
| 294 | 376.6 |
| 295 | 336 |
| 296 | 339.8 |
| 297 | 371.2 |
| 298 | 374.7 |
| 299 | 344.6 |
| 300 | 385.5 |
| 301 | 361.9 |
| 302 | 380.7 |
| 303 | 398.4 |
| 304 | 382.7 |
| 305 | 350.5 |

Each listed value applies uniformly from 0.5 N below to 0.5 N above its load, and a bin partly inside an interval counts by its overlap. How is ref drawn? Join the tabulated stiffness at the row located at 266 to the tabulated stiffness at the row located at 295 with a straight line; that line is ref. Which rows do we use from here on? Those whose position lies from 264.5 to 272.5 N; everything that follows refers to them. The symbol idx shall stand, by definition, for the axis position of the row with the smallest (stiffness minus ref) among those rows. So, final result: 272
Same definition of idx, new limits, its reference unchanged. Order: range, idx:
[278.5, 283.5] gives 279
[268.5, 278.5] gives 273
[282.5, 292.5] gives 292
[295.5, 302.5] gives 296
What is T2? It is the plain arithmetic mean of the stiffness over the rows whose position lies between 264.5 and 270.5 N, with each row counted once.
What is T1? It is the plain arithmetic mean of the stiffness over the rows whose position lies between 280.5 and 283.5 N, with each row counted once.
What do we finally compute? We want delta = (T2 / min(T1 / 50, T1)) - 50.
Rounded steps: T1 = 384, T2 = 395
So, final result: 1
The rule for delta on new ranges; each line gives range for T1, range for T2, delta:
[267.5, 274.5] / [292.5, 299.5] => -3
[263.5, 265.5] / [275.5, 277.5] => -3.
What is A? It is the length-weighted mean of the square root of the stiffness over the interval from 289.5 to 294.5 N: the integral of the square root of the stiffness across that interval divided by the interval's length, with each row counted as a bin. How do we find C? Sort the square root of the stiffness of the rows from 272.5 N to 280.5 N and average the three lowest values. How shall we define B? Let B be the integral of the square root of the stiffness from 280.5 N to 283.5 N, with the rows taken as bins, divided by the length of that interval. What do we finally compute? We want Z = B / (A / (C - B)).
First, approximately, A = 18.7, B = 19.6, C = 19.0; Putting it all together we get -0.6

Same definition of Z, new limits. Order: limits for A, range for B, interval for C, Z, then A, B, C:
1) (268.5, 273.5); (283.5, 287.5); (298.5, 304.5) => 0.1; 19.5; 19.0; 19.0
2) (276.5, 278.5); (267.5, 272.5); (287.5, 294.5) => -1.4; 19.2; 19.6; 18.3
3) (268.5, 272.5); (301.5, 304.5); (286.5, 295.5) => -1.4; 19.6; 19.7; 18.2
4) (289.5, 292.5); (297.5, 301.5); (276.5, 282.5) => -0.1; 18.5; 19.1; 19.1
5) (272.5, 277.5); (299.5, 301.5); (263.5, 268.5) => 0.5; 19.4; 19.3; 19.8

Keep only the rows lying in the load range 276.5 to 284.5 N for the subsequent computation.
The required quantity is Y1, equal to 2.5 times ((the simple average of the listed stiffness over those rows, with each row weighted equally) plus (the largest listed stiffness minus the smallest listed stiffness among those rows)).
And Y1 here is 1027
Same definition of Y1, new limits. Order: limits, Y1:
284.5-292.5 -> 996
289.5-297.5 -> 1002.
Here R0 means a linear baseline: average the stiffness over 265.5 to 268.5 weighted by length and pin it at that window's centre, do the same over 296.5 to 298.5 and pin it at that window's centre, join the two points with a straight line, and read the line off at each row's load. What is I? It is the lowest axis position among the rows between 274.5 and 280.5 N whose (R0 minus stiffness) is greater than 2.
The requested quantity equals 275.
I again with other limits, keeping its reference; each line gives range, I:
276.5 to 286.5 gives 277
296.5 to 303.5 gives 297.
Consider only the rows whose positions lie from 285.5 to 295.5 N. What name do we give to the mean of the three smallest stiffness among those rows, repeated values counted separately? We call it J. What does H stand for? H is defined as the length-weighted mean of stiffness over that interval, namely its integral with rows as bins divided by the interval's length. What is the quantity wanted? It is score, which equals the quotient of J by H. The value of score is 0.951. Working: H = 350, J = 333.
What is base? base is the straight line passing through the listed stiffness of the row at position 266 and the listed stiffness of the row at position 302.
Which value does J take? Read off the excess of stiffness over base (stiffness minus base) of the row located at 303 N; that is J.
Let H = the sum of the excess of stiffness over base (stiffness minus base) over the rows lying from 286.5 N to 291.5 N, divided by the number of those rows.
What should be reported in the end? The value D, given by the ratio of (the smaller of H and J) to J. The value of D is -1.6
